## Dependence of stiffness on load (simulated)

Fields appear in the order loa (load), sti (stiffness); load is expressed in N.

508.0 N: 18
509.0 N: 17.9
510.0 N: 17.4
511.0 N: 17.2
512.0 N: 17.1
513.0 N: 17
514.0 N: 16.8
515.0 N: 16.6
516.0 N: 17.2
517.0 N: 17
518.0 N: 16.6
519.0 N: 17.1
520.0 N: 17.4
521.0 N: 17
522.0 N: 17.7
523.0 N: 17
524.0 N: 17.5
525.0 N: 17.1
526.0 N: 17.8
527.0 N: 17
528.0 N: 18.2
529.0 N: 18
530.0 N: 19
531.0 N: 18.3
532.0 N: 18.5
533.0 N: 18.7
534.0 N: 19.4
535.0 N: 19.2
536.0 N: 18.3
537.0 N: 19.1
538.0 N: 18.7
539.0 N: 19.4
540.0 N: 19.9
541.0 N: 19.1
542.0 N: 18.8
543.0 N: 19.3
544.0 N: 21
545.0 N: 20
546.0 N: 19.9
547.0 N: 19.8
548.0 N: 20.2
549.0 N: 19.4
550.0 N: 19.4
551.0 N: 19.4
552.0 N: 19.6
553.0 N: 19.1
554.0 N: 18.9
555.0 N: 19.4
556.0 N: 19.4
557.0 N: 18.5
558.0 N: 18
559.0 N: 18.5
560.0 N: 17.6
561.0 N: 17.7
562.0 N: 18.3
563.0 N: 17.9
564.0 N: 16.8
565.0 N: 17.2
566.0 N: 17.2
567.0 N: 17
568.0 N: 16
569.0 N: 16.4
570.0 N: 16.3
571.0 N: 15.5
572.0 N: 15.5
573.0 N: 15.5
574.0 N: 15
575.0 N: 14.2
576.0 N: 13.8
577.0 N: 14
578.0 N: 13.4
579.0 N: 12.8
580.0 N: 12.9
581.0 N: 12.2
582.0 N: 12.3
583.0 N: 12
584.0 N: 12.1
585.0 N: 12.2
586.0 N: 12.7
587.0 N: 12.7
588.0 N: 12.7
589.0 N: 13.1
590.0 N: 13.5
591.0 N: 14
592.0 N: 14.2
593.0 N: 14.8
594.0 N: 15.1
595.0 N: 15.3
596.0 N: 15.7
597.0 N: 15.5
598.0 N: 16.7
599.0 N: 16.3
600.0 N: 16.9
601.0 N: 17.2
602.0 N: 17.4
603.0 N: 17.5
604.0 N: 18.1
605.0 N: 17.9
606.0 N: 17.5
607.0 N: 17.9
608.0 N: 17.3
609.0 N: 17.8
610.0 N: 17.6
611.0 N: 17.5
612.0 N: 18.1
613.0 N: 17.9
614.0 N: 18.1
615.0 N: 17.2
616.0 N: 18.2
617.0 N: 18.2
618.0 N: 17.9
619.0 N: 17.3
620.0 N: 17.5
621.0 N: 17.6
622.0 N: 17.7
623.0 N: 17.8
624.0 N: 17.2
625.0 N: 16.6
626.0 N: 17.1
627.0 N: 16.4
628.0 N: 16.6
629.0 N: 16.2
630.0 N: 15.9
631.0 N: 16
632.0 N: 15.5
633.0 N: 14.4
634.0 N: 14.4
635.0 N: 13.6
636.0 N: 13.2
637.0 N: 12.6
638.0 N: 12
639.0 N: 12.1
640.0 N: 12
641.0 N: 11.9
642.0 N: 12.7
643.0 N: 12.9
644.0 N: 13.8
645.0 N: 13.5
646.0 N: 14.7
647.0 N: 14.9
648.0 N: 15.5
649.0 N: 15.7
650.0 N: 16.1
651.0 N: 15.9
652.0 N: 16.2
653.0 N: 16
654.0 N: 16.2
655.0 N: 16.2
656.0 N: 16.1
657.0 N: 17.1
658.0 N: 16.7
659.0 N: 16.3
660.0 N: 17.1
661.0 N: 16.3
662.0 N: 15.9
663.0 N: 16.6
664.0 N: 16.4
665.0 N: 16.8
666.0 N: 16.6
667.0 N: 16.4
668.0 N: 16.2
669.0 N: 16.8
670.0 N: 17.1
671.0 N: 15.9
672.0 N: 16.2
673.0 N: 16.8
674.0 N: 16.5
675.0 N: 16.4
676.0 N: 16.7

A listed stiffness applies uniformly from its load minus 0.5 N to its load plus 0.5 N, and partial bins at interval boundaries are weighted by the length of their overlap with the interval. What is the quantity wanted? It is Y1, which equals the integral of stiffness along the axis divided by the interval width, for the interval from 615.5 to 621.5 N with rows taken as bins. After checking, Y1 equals 17.8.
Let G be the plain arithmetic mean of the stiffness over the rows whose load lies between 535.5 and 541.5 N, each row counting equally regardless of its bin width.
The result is 19.1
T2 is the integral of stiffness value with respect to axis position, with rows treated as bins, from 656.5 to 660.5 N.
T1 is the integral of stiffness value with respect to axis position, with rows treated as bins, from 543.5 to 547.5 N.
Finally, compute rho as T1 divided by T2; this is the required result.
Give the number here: 1.20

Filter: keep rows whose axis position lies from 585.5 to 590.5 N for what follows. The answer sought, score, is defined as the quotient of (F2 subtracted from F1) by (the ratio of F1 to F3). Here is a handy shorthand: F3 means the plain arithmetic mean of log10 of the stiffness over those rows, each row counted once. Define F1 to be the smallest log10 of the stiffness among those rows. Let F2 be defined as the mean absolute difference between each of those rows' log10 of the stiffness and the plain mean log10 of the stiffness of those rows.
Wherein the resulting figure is 1.10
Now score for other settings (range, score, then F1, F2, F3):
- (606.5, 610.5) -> 1.24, 1.24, 0.0049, 1.25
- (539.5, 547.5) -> 1.28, 1.27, 0.0109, 1.29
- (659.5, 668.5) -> 1.21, 1.20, 0.0069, 1.22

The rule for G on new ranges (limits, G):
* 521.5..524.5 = 17.4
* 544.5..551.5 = 19.7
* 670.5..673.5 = 16.3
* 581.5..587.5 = 12.3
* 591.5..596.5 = 15.0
